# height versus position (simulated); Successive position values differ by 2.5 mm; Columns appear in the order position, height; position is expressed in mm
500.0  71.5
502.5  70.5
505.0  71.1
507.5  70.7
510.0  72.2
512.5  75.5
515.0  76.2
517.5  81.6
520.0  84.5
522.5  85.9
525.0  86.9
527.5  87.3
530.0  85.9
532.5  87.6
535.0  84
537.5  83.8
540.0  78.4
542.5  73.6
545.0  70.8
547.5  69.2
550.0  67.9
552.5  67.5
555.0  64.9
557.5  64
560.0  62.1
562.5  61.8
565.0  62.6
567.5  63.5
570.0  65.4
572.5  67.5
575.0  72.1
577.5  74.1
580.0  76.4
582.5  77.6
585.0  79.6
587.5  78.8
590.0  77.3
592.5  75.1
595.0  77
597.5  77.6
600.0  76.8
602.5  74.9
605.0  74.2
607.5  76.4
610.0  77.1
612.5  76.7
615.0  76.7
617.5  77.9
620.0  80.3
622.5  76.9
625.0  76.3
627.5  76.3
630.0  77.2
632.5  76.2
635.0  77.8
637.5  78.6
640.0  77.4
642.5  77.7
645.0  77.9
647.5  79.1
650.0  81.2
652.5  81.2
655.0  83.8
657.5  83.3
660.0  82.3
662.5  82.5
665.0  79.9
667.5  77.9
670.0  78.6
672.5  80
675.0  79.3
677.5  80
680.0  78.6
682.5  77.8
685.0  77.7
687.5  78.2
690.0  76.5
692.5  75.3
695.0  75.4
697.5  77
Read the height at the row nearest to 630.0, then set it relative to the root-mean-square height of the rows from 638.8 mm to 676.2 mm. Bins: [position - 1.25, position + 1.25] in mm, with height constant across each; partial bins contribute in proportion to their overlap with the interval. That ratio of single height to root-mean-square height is 0.96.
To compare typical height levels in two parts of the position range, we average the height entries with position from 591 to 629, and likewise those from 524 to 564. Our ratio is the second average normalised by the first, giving 0.97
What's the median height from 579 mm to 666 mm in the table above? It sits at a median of 77.6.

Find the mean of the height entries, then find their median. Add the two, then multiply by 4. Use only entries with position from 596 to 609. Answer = 610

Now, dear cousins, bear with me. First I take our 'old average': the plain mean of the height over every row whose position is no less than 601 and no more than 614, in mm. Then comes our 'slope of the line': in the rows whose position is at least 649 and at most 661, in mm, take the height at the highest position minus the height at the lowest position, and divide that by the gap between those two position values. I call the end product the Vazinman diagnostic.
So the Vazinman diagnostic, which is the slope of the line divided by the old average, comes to 0.001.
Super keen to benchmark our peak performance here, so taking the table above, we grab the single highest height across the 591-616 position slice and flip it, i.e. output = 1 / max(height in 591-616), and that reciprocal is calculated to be 0.0129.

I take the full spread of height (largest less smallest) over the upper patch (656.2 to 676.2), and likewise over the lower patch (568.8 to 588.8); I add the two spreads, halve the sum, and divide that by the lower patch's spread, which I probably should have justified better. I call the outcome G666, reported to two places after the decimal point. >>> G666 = 0.69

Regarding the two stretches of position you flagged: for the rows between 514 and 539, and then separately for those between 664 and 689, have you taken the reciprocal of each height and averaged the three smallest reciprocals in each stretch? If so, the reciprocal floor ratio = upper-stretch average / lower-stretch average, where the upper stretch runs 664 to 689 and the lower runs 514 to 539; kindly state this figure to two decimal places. 1.09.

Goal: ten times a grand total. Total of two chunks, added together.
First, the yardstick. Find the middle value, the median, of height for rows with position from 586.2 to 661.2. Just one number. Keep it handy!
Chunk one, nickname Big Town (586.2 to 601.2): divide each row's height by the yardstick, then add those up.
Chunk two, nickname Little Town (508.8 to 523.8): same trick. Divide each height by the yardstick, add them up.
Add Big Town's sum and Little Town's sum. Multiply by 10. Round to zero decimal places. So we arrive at 121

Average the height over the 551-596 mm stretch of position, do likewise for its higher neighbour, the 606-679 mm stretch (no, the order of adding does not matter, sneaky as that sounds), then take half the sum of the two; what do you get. 74.6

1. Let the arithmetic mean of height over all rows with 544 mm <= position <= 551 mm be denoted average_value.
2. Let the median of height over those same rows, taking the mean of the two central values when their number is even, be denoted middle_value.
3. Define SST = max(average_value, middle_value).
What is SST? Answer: 69.3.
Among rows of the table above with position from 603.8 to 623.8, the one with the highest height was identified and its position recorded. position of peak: 620.0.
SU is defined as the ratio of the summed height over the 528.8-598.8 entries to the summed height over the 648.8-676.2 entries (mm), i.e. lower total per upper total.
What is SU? 2.3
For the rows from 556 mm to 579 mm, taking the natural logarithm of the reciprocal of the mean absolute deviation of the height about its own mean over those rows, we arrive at -1.27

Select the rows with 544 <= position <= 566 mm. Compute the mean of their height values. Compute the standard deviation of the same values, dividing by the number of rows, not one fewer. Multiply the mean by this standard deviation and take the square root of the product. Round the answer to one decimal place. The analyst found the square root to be 14.3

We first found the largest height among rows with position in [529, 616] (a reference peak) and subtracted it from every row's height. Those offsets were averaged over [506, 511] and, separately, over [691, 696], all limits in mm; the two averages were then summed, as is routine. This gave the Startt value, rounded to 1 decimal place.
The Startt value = -28.4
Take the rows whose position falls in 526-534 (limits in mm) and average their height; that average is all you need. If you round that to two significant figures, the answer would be 87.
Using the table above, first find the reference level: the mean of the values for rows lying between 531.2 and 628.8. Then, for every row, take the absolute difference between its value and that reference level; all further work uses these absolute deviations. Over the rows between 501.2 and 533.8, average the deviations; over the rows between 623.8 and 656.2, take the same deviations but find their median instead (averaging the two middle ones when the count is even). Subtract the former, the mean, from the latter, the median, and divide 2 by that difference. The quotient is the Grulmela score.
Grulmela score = -0.56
